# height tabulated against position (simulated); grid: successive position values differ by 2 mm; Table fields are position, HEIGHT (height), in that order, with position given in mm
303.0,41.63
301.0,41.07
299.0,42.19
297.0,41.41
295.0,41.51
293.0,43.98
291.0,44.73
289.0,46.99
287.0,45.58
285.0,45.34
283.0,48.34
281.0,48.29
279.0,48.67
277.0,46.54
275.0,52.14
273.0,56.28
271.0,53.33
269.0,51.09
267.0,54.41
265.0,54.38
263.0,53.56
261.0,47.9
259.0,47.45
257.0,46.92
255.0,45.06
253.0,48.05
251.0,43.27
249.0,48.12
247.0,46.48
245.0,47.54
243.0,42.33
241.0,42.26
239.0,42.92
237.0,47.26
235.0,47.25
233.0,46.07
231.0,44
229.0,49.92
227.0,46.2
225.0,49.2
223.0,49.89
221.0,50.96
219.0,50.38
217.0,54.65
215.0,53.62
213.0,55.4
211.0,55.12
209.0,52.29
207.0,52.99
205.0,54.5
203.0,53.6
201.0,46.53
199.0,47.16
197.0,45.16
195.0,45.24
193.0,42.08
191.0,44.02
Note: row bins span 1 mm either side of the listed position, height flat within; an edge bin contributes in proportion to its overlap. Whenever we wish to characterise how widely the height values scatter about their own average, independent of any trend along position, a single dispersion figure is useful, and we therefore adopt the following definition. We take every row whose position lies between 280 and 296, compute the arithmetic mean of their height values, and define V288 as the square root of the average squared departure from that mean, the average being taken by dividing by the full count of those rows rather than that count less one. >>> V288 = 2.15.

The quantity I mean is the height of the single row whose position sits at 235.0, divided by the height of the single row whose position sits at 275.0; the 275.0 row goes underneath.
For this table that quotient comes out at 0.91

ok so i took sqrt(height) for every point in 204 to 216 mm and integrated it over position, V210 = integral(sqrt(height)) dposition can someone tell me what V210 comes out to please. 88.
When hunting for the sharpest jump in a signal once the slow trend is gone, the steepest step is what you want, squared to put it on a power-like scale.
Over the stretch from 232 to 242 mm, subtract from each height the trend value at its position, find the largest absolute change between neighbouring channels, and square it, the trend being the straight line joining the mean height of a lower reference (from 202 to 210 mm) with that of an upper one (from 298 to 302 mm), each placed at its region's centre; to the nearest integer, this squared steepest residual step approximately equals 17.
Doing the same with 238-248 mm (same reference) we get 30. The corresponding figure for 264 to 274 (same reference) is 10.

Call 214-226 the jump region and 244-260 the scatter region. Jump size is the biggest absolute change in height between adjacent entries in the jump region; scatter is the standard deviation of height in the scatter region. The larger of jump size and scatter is 4.27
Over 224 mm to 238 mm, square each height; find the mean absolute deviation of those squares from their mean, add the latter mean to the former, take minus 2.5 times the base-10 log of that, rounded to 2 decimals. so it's -8.43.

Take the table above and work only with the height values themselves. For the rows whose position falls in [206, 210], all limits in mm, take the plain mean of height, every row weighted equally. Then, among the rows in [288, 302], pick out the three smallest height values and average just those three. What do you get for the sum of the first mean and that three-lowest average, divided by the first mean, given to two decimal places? 1.79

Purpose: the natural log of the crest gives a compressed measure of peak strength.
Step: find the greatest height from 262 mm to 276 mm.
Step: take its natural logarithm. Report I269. 4.03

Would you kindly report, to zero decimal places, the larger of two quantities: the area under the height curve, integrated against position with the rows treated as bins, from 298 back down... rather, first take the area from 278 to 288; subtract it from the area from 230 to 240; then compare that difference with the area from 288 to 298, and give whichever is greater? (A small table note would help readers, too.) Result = 437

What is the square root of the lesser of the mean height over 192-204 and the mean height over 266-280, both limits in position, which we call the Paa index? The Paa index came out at 6.83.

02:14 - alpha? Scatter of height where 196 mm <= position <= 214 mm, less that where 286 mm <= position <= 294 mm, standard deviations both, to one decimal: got 2.7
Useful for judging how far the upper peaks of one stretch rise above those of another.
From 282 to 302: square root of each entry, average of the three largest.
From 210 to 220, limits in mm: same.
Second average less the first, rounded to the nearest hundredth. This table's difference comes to 0.57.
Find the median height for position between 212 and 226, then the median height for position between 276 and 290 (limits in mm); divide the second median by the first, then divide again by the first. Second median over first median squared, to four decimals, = 0.0181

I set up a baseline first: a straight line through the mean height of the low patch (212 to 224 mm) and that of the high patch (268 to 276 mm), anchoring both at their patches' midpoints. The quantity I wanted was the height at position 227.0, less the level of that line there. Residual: -6.4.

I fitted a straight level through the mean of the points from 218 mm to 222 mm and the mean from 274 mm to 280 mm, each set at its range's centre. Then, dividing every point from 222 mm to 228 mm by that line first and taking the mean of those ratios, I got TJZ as 0.96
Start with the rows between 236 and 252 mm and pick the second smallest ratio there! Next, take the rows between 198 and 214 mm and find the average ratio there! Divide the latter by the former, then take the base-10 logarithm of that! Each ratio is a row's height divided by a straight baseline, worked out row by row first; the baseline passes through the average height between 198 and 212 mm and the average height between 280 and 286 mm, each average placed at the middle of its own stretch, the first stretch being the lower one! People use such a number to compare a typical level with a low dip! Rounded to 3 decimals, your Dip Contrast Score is 0.073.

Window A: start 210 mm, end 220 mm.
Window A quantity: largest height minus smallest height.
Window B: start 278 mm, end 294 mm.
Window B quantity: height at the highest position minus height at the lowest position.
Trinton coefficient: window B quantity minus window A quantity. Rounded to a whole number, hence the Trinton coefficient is -10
